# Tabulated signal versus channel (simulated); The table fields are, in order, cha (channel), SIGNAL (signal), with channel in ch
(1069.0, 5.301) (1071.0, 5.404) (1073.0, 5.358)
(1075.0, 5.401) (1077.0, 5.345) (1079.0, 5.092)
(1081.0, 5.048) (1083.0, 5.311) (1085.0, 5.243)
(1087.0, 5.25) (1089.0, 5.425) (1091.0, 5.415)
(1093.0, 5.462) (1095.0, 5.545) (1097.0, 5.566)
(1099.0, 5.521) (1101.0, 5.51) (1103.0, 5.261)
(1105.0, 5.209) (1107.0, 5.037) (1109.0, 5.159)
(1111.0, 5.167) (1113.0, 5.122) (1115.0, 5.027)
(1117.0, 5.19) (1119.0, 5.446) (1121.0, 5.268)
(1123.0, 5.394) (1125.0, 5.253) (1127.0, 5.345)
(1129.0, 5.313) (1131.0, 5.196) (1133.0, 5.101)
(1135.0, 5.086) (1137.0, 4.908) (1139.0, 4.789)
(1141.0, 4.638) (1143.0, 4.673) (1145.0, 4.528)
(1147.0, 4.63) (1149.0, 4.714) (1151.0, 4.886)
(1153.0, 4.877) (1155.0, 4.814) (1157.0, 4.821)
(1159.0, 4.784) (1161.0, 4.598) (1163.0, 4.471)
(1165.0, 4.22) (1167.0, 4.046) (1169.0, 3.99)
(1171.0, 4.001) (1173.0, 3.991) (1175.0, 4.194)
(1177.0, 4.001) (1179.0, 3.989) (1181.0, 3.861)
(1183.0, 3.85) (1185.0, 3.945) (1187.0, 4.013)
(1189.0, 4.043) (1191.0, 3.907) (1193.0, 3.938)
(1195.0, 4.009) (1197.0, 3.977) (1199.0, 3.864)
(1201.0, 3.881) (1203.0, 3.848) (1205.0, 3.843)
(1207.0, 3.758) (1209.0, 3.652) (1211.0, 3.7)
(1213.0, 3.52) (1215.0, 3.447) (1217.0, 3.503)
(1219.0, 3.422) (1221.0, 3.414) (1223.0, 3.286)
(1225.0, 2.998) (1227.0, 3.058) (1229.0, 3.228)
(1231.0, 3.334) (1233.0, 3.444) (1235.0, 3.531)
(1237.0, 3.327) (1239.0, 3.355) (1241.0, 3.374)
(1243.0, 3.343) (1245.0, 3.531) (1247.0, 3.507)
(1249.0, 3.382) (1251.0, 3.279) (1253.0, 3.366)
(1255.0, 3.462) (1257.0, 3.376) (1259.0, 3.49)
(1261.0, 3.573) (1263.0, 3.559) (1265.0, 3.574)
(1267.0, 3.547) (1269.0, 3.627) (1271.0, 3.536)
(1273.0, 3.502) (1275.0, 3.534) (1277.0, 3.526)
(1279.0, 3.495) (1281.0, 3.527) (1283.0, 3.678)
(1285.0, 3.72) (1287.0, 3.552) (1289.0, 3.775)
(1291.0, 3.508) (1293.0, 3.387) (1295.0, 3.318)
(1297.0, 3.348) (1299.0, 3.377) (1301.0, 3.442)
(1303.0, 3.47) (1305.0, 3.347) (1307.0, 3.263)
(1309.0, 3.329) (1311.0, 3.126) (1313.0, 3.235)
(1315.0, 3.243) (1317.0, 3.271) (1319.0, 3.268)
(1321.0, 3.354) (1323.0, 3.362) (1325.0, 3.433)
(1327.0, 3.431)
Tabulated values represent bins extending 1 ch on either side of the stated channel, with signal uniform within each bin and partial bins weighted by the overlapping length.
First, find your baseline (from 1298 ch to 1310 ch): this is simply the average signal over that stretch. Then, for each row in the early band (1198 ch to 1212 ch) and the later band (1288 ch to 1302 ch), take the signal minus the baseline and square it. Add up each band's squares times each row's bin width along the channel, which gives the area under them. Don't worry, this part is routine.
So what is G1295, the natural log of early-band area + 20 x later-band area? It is 2.3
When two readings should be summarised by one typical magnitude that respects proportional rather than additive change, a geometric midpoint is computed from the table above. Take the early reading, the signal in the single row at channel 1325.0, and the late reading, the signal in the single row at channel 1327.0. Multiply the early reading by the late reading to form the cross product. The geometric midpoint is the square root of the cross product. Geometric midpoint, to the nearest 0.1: 3.4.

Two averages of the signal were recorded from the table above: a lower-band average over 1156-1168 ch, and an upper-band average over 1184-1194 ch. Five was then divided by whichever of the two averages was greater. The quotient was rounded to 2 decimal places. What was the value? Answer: 1.11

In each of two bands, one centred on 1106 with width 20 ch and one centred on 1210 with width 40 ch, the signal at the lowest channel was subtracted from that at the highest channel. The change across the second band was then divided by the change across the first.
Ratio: 1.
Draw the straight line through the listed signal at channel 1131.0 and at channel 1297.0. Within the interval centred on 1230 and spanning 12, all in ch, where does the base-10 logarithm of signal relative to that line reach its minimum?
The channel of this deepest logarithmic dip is 1225.0 ch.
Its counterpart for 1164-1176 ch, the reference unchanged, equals 1169.0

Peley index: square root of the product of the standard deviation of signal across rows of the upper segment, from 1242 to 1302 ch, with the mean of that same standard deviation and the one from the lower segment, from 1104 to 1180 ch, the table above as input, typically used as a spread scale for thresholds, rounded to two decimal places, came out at 0.18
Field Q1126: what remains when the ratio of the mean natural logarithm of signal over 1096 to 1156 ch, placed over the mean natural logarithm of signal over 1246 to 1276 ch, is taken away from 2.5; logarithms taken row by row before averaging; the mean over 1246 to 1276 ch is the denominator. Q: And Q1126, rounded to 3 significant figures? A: 1.20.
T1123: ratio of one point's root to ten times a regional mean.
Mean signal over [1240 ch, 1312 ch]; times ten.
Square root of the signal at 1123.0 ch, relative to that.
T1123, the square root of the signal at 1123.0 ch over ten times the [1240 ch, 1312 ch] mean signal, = 0.067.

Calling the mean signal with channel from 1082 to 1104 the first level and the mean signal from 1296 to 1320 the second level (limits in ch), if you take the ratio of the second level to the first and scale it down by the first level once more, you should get 0.11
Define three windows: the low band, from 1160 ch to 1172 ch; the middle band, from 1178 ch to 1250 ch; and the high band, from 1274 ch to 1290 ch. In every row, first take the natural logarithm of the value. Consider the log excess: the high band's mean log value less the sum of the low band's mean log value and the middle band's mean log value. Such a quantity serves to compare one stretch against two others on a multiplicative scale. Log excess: -1.44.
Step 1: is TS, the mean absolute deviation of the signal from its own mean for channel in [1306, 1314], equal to 0.058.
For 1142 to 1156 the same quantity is 0.109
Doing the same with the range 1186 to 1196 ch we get 0.048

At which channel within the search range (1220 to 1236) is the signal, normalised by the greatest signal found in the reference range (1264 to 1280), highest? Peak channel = 1235.0 ch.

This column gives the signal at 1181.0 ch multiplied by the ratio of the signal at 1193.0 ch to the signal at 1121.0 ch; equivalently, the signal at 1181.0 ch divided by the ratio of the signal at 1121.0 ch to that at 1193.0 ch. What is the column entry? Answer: 2.89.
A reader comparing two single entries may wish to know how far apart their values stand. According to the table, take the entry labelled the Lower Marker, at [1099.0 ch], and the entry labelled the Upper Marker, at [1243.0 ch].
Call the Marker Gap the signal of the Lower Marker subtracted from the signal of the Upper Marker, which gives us -2.2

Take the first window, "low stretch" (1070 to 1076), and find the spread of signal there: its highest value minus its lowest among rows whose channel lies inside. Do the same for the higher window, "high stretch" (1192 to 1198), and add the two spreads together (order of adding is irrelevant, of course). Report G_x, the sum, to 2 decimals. 0.12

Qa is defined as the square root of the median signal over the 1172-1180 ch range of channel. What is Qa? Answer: 2.0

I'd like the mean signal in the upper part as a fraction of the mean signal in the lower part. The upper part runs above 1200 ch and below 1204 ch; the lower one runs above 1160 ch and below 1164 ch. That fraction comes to 0.85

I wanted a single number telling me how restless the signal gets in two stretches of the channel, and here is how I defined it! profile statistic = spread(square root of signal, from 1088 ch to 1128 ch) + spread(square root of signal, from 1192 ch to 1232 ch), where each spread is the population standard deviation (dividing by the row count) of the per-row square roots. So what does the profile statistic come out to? 0.12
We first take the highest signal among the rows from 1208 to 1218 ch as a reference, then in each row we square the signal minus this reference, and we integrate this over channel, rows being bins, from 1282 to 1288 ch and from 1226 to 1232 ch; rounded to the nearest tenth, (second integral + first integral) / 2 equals 0.8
